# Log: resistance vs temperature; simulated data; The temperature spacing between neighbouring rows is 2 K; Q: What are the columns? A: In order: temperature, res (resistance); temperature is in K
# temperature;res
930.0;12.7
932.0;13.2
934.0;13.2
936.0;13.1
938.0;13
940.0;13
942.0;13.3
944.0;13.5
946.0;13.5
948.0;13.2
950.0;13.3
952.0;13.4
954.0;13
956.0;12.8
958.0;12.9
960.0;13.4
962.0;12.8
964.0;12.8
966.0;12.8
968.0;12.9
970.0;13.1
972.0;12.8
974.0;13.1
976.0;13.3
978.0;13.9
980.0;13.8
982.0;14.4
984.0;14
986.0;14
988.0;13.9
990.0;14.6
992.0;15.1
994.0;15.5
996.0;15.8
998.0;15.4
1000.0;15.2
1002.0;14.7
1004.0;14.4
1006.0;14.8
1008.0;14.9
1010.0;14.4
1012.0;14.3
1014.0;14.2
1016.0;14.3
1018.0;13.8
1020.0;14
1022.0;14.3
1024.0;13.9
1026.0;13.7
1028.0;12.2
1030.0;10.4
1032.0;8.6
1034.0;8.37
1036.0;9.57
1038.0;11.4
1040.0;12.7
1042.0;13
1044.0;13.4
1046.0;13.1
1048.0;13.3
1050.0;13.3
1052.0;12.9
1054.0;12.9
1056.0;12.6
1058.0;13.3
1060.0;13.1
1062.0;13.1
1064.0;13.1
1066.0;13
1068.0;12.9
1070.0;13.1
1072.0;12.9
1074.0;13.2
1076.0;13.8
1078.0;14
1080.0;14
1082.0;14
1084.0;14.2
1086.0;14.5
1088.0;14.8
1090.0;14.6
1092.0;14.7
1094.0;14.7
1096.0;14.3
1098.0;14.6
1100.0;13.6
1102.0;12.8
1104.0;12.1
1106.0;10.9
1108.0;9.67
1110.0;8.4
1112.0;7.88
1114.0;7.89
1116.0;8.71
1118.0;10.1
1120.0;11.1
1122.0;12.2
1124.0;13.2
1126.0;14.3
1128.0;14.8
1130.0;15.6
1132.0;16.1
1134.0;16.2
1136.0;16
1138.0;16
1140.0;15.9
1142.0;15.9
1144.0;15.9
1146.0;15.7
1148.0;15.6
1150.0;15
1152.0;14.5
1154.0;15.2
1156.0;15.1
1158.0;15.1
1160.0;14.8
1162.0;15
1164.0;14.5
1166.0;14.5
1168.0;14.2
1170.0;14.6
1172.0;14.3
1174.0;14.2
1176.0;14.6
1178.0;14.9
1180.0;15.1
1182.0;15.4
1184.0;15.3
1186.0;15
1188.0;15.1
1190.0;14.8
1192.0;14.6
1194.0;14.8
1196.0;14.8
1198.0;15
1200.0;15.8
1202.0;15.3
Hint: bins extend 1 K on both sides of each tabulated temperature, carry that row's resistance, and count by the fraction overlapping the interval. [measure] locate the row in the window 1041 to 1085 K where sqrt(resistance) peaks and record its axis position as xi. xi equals 1084.0 K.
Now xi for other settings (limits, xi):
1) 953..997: 996.0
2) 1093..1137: 1134.0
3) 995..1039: 996.0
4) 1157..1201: 1200.0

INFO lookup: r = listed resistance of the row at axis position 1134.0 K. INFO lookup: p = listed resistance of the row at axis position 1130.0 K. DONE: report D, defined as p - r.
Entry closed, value -0.6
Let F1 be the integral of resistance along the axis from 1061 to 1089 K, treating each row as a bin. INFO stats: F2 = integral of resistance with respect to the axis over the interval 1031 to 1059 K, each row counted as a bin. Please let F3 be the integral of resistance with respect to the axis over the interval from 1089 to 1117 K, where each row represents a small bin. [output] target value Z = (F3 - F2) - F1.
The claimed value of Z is -388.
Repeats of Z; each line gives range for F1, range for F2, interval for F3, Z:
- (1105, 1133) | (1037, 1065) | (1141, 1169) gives -262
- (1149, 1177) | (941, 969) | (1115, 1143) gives -386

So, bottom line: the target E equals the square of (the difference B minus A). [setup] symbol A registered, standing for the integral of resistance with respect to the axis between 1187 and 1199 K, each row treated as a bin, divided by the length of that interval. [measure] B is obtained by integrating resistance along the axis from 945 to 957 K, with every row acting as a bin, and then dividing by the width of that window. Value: 2.7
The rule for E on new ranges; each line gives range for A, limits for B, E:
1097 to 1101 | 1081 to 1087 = 0.0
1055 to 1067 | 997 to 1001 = 5.1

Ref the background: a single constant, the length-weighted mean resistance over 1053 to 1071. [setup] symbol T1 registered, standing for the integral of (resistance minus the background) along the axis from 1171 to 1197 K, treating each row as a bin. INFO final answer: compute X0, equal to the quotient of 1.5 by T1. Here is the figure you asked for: 0.03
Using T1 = 48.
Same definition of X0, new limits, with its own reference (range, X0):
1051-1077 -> 0.99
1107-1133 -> -0.04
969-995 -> 0.06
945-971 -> 0.99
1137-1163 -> 0.02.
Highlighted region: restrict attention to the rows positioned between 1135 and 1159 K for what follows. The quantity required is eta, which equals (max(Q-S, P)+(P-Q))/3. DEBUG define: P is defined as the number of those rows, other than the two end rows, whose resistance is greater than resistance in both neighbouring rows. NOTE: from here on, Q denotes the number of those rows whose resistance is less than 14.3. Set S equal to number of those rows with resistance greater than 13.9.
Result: 0.7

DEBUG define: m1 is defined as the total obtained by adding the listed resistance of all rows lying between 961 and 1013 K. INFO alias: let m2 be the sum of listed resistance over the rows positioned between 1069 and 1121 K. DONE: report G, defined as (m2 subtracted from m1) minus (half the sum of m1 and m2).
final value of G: -303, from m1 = 367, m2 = 325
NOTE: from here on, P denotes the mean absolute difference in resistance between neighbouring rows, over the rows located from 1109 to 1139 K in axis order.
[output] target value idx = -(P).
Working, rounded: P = 0.65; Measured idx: -0.65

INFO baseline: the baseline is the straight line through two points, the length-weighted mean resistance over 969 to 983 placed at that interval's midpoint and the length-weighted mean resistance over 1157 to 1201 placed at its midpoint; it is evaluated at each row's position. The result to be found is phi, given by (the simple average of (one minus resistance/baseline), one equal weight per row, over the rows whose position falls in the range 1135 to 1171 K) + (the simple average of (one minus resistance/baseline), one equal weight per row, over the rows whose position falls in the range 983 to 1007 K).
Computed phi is -0.12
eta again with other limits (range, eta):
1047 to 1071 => 0.3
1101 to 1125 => 0.0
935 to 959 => 0.3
